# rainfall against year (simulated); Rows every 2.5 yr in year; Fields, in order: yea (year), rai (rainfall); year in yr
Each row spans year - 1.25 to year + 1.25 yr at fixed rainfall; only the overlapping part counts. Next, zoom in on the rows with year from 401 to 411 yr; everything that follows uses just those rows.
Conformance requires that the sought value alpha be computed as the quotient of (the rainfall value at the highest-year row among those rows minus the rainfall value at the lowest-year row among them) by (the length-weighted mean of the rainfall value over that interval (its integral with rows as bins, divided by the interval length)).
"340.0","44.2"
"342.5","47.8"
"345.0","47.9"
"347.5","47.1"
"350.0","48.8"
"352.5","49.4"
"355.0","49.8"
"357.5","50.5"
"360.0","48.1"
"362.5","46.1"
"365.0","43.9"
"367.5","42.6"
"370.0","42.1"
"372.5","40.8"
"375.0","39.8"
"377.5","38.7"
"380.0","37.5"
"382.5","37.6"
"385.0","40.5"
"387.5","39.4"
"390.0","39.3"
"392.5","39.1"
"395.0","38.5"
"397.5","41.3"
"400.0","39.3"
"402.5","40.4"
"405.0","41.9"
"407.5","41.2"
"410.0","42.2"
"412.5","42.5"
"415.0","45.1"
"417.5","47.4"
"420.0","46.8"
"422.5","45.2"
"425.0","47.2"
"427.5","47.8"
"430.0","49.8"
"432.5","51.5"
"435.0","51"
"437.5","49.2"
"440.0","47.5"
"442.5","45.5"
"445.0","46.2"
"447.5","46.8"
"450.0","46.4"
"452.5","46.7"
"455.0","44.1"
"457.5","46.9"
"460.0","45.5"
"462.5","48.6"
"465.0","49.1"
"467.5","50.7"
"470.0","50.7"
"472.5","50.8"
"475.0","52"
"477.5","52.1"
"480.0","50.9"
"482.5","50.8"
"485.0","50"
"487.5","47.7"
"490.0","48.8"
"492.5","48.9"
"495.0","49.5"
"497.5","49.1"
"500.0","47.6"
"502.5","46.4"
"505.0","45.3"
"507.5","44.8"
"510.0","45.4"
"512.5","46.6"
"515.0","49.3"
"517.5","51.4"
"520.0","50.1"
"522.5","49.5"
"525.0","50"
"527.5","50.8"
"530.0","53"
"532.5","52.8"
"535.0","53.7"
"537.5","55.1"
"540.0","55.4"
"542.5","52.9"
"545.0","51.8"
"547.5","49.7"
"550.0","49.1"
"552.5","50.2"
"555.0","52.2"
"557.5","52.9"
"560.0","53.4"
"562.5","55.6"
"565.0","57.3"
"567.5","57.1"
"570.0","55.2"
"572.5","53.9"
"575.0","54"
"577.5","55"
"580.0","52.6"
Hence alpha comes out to 0.044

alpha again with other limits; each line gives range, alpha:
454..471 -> 0.138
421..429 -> 0.056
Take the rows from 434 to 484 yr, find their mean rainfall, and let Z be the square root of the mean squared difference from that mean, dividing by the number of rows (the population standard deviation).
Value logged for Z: 2.4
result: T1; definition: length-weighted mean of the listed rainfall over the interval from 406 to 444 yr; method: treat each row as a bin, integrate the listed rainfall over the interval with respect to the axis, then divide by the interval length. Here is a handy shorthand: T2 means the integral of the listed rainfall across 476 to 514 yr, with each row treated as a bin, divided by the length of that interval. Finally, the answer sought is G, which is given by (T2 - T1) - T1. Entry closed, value -45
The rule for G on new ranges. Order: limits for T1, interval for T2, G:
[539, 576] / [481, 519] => -59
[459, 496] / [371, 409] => -60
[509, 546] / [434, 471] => -55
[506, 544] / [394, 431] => -58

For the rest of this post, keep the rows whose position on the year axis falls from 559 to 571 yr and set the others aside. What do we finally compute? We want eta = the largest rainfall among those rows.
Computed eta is 57.3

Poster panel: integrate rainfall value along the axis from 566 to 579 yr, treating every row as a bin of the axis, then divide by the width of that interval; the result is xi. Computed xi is 55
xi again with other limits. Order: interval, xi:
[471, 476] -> 51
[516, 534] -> 51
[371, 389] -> 39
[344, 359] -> 49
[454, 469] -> 48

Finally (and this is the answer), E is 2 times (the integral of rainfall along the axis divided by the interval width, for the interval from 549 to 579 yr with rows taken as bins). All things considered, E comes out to 108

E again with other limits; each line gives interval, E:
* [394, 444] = 90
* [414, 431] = 94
